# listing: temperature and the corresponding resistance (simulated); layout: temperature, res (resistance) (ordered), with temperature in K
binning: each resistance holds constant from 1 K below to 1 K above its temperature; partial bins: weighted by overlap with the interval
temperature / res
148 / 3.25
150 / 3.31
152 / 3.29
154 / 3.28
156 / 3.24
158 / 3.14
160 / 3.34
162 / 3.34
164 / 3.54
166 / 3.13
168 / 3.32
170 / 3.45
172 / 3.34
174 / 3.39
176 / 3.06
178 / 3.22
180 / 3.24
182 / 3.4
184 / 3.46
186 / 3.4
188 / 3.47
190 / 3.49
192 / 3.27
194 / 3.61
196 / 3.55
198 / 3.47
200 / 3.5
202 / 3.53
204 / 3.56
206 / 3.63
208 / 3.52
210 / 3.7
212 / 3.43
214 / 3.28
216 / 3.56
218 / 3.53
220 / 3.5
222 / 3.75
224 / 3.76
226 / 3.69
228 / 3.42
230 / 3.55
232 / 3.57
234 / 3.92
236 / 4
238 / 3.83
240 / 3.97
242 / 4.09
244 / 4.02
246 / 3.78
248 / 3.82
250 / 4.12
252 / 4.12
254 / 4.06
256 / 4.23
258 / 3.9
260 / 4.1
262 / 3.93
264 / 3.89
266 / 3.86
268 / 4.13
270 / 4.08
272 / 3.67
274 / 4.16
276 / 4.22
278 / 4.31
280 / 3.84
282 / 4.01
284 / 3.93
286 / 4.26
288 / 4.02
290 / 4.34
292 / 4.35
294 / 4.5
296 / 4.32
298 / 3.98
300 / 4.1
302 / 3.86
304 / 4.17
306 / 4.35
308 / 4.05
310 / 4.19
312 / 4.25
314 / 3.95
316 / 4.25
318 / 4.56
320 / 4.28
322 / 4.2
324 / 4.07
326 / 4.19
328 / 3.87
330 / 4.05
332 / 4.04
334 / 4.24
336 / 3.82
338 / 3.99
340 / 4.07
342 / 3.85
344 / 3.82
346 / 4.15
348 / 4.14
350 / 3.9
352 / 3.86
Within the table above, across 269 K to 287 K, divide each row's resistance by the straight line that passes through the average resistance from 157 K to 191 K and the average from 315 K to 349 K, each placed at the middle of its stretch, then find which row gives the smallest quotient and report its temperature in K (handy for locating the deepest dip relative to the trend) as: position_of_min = 272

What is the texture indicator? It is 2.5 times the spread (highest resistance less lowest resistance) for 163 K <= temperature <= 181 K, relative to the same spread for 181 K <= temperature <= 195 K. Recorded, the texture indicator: 3.5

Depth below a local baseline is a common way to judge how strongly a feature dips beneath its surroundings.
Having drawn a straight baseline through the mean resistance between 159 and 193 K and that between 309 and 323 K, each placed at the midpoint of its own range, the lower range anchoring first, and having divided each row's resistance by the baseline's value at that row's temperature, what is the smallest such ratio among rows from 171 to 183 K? 0.915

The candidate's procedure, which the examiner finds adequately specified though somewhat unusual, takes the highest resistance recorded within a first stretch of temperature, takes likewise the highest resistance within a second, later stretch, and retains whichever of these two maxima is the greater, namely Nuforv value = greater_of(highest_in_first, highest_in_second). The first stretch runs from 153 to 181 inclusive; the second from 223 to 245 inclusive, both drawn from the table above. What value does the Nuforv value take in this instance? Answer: 4.1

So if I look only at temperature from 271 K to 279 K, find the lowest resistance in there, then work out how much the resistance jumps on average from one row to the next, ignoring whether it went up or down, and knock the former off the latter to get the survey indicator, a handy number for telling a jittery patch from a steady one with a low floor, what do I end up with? -3.46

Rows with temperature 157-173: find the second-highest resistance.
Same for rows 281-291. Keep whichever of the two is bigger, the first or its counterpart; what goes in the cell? 4.26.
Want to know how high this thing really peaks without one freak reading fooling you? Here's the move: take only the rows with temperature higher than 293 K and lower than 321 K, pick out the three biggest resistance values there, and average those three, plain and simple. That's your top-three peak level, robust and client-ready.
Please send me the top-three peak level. 4.47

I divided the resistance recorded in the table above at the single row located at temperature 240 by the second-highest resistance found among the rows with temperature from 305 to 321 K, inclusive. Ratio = 0.91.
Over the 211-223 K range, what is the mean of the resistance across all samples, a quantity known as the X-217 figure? 3.51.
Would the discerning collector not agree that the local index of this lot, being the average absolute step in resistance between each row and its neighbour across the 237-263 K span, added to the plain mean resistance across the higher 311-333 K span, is 4.31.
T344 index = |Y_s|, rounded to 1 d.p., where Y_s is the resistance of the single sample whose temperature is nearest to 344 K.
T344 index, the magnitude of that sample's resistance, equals 3.8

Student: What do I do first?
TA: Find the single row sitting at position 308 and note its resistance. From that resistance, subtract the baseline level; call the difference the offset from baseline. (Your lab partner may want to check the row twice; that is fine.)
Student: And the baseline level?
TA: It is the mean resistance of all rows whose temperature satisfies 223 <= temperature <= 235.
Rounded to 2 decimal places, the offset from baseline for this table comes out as 0.40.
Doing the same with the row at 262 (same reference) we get 0.28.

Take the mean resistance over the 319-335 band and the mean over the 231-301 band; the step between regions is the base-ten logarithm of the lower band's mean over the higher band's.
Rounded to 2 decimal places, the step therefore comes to -0.01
